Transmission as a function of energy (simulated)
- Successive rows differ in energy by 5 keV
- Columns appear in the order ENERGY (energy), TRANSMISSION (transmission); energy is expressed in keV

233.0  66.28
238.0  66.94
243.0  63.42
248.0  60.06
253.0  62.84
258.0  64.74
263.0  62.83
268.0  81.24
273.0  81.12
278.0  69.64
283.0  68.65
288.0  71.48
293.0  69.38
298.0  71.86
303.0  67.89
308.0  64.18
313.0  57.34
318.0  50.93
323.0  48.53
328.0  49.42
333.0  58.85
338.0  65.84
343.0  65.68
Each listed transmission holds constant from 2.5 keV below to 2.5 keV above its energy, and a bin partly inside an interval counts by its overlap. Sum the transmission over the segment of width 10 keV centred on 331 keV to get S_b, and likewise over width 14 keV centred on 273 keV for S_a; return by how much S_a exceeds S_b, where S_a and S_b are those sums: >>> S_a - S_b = 124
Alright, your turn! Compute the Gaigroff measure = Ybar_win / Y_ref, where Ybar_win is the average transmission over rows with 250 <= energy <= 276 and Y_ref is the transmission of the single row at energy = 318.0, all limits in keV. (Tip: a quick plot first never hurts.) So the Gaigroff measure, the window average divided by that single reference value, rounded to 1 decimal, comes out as 1.4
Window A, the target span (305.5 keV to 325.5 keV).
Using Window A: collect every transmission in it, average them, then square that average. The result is 3052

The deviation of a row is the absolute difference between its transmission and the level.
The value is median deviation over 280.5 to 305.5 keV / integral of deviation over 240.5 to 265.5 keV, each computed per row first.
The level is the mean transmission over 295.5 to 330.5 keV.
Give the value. 0.103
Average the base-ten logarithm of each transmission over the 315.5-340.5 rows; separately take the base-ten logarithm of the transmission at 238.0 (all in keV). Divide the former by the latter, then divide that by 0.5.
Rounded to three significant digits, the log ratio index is 1.90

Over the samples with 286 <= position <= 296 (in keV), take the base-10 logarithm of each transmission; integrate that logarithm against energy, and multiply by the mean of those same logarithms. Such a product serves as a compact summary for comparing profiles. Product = 34.1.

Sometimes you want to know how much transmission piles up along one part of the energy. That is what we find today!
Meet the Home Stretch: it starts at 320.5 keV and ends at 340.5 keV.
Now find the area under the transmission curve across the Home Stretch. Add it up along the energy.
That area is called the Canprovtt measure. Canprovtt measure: 1113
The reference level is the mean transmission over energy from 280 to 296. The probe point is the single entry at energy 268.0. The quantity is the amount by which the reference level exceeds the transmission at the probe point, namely -11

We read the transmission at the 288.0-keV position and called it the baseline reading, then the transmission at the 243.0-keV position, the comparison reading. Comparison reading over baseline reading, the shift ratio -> 0.89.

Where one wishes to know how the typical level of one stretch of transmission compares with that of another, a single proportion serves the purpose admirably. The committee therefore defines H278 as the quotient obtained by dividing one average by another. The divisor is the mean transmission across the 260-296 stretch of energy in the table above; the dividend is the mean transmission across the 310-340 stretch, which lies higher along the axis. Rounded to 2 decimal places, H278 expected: 0.77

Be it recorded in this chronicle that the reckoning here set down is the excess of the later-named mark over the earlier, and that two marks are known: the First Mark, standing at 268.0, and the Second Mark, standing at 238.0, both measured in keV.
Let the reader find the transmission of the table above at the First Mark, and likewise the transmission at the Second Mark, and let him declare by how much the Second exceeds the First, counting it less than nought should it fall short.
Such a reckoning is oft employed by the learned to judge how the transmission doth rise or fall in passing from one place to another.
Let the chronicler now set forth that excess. -14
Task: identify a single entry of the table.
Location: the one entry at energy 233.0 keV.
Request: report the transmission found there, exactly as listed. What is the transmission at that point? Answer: 66.28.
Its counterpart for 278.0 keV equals 69.64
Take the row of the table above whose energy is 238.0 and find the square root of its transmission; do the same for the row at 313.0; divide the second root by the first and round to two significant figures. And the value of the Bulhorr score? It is 0.93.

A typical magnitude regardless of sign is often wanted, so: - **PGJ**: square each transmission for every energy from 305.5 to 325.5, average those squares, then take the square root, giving 56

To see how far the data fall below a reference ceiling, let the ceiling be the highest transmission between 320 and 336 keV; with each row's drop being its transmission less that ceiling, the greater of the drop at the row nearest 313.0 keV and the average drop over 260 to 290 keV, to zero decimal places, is 14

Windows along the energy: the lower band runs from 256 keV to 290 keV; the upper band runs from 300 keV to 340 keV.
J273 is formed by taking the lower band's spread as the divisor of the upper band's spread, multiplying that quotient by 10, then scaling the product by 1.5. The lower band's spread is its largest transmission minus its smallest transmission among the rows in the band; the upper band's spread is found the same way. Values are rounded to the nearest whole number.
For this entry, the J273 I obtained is 16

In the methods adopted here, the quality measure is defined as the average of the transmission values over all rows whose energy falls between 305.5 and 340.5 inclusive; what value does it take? 56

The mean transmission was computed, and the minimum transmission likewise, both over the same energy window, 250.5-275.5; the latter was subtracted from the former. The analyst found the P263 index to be 8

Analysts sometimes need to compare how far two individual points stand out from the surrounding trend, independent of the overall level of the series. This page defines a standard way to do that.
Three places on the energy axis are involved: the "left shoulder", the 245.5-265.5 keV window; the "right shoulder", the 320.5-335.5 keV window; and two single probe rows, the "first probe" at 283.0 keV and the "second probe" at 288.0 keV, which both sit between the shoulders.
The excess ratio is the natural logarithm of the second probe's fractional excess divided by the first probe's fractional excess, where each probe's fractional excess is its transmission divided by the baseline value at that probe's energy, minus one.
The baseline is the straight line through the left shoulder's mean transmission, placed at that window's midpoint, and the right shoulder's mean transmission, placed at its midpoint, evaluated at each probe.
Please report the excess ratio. 0.3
